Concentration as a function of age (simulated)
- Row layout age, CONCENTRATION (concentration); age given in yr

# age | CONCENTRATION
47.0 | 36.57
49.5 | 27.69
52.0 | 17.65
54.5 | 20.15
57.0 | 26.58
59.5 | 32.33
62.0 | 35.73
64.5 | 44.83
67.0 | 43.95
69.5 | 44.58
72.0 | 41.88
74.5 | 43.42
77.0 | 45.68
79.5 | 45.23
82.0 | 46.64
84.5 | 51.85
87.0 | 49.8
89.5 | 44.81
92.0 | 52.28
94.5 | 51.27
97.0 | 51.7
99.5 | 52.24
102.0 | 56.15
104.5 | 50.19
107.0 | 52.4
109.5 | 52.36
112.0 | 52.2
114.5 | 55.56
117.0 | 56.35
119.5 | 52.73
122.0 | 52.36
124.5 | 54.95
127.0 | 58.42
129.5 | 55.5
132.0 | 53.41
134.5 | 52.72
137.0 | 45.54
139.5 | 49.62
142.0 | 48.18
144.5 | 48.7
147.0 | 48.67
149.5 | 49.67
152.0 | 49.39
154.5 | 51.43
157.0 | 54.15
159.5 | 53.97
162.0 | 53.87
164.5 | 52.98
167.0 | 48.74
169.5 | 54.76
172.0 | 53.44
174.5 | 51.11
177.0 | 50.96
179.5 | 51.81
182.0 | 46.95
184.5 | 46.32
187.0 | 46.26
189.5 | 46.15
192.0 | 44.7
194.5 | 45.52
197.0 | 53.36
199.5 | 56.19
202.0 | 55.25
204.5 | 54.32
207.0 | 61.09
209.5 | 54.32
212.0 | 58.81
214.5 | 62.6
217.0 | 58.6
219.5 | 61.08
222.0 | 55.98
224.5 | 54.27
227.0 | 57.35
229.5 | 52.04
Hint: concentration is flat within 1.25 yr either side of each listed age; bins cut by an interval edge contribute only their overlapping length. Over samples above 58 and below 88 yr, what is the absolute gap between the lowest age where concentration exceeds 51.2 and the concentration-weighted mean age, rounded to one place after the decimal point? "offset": 10.4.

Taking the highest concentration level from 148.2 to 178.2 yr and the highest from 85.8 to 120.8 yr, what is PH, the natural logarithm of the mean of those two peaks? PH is 4.017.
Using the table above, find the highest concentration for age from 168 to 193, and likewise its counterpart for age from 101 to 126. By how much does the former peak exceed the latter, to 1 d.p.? -1.6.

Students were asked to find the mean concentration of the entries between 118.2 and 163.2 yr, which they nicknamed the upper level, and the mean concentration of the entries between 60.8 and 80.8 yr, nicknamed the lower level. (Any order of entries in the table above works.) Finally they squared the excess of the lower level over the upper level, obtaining 75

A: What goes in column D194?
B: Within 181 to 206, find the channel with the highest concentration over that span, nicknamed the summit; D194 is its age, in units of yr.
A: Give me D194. 199.5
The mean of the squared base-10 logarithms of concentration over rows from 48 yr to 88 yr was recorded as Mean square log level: 2.48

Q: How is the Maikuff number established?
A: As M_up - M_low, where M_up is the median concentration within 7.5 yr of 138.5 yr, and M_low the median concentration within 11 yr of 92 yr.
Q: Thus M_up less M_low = -2.5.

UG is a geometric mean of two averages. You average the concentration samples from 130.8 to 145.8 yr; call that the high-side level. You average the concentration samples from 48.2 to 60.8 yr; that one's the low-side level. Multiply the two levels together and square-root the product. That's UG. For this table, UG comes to 35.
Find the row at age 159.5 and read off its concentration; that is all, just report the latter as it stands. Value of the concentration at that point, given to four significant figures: 53.97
